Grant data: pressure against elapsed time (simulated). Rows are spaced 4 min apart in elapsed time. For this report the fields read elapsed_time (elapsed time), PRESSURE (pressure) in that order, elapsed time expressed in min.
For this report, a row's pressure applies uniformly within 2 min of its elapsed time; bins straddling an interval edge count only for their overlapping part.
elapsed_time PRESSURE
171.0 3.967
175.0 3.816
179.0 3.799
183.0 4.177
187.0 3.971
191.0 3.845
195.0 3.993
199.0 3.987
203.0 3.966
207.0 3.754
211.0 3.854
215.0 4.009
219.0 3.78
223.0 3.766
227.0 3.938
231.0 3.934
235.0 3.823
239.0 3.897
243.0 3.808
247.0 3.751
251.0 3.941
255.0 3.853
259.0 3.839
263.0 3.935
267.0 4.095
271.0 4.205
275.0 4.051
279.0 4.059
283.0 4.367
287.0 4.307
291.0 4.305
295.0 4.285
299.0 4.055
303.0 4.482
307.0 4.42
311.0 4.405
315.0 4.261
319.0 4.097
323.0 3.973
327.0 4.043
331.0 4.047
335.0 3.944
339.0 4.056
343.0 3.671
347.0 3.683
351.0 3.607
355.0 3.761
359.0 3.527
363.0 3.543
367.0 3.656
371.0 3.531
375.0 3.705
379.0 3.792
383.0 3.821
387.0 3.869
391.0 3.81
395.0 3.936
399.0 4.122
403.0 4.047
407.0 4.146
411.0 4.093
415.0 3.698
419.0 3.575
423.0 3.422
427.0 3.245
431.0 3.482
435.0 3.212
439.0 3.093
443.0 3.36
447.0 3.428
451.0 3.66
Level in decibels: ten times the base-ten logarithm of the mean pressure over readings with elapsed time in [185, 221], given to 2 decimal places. 5.92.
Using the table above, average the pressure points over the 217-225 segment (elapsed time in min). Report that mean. 3.77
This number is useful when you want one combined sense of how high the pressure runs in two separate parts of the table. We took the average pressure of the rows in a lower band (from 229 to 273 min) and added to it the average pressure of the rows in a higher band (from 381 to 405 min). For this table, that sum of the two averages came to 7.85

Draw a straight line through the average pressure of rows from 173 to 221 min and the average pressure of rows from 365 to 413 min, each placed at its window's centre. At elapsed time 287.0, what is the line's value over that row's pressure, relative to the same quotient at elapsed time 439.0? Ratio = 0.72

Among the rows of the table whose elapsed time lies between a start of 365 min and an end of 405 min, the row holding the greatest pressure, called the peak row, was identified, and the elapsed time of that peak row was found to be 399.0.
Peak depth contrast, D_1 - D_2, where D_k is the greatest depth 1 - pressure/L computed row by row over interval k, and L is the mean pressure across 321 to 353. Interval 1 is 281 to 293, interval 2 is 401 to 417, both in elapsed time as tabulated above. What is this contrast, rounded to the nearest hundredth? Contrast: -0.16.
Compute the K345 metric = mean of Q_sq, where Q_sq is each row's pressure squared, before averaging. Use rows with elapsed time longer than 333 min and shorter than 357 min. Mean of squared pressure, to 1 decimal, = 14.4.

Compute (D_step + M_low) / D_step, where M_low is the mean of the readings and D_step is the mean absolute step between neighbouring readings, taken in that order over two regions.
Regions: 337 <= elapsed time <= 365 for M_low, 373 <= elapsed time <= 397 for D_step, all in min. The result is 54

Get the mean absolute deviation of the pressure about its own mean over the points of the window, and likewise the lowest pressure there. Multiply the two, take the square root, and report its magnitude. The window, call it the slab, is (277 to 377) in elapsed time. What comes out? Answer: 0.97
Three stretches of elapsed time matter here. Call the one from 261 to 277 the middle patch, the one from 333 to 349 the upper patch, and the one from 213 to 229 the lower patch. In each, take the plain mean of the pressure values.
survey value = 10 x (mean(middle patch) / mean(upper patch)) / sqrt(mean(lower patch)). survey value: 5.39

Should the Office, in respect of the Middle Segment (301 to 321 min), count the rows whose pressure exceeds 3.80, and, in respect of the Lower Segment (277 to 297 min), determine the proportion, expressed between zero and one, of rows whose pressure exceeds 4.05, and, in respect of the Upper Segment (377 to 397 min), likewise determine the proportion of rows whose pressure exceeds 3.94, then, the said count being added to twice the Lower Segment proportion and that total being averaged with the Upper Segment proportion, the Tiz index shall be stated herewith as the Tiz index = 3.5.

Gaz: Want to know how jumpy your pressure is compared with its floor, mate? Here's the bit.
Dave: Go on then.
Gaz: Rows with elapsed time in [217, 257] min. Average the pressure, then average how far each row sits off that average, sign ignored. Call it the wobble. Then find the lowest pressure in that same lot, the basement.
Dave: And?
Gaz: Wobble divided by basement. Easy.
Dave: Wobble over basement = 0.017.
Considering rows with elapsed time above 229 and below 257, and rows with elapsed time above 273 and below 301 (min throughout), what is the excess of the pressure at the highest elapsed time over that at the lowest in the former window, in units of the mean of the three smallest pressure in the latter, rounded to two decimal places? -0.02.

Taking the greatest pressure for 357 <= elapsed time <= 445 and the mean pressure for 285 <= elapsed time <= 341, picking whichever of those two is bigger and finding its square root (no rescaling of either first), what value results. 2.05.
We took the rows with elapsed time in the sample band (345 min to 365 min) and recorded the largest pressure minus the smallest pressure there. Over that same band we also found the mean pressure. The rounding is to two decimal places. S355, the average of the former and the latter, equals 1.93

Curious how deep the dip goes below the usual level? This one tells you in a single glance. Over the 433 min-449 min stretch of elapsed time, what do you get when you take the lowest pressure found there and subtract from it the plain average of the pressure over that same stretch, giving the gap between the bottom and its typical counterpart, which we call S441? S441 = -0.18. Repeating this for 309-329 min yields -0.18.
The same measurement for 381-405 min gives -0.12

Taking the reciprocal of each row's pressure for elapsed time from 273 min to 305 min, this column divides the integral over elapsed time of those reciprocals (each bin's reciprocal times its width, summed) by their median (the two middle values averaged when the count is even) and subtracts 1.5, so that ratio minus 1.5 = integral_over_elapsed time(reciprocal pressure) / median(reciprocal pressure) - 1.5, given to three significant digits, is 31.0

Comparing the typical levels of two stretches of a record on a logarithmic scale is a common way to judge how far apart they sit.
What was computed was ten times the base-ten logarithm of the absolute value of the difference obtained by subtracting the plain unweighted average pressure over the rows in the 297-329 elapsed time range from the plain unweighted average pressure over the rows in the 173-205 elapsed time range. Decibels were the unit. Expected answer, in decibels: -5.6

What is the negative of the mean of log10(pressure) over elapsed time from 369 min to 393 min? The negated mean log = -0.57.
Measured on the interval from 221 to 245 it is -0.59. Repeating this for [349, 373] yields -0.56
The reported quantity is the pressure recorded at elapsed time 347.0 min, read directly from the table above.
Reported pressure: 3.683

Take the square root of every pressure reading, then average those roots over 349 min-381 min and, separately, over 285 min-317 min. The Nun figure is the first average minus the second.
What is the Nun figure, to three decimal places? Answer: -0.169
